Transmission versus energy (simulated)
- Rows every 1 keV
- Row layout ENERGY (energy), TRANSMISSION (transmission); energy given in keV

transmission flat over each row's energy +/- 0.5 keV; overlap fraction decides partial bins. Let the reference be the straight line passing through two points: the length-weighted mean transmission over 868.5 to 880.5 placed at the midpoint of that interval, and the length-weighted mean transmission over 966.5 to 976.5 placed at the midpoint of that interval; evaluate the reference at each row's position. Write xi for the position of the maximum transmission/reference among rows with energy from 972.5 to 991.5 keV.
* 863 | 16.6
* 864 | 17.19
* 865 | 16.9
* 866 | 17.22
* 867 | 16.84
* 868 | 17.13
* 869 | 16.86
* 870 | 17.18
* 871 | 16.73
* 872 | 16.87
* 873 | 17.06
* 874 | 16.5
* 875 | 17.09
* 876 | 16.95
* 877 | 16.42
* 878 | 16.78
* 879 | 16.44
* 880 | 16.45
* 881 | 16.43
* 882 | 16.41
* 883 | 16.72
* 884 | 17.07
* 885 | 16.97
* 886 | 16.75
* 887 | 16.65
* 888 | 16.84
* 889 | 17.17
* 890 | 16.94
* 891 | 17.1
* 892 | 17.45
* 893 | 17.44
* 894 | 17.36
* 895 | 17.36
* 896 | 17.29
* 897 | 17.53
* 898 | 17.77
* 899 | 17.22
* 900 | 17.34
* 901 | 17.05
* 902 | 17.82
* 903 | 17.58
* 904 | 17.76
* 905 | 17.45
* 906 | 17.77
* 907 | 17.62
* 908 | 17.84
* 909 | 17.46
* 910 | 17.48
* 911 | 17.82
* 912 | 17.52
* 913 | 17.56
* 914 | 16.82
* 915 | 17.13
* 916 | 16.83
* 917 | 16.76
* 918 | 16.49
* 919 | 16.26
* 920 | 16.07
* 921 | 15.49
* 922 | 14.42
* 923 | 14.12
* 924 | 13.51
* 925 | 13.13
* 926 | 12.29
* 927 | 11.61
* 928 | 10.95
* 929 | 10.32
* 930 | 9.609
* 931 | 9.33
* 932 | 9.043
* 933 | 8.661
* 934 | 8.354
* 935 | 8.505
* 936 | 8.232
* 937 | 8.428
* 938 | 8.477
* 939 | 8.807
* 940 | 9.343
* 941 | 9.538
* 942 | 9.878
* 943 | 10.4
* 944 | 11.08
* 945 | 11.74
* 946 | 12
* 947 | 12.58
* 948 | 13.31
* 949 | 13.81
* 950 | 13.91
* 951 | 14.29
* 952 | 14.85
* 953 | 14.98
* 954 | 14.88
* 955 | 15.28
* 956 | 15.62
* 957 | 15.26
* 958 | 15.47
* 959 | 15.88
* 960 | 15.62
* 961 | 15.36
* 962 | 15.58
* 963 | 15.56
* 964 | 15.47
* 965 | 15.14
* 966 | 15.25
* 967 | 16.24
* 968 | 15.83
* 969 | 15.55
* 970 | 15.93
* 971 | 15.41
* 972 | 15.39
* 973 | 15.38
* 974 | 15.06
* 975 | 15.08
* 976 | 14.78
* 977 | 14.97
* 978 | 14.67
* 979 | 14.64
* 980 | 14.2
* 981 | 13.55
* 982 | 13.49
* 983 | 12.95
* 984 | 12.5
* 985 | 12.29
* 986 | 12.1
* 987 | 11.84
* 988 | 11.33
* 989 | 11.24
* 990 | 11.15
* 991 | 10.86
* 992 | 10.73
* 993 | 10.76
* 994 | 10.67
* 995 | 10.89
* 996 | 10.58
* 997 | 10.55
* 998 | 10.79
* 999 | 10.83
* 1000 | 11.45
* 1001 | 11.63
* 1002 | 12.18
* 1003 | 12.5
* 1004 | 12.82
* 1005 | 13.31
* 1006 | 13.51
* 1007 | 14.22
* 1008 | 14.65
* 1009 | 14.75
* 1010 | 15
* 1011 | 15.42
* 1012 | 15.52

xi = 973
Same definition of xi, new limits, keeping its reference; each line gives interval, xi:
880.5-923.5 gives 911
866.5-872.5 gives 870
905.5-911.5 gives 911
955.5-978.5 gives 967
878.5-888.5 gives 884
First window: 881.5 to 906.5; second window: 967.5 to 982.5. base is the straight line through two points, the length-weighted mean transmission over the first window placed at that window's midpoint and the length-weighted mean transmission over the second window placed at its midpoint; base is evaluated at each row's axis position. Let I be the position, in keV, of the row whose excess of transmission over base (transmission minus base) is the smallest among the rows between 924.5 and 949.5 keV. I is 936 keV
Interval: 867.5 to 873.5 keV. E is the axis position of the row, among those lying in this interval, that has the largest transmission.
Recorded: 870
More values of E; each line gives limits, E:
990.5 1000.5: 1000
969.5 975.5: 970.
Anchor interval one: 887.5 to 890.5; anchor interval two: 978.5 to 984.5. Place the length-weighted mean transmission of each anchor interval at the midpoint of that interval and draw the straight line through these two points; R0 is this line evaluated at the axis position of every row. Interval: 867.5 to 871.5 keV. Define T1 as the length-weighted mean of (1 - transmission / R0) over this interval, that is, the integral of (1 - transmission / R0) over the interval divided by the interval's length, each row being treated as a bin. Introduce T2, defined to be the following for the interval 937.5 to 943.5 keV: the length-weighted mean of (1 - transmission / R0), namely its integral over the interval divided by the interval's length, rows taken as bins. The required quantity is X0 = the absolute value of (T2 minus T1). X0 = 0.3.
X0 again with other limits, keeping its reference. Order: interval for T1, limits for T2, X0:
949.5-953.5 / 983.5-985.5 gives 0.1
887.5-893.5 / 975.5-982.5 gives 0.0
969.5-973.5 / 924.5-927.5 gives 0.3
